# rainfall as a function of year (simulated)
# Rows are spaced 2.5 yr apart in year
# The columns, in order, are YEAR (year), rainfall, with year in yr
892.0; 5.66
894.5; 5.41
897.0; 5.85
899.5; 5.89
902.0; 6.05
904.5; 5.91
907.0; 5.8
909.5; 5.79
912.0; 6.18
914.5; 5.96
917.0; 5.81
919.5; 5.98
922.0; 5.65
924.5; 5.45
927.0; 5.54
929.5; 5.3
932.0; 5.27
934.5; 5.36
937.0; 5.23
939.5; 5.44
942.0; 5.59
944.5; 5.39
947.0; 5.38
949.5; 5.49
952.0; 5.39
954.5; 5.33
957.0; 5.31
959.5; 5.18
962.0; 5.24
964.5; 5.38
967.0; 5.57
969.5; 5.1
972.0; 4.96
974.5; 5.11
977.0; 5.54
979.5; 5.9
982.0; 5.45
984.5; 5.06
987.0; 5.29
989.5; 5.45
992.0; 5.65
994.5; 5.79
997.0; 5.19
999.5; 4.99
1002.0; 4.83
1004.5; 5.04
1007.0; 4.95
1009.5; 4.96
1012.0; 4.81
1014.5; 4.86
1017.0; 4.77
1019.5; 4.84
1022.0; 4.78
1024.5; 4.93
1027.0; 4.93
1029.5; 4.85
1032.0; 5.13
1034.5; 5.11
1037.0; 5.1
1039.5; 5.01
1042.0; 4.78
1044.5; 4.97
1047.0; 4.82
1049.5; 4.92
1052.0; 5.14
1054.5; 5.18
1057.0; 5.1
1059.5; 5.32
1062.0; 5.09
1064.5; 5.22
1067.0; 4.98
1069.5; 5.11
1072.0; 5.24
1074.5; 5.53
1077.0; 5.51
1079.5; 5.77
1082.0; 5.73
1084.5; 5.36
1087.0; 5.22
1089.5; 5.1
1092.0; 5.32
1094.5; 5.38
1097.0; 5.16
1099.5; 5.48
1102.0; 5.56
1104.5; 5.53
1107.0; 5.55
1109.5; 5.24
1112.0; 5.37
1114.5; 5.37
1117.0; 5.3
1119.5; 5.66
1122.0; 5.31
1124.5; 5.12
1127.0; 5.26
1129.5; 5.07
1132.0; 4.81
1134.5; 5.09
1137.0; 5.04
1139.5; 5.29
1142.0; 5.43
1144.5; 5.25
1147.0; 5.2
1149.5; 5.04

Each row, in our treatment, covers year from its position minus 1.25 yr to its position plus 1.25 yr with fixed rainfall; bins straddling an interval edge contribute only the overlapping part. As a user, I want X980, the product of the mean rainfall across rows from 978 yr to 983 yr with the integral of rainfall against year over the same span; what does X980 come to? 161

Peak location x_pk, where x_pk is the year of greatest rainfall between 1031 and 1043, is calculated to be 1032.0 yr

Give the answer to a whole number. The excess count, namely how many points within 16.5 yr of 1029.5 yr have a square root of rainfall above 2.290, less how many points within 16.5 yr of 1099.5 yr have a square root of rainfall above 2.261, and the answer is -12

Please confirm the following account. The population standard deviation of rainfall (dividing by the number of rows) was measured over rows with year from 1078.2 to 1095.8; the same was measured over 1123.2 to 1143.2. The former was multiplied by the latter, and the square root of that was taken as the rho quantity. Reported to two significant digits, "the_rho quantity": 0.20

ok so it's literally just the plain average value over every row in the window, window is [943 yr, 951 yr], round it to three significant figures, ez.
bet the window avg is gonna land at 5.42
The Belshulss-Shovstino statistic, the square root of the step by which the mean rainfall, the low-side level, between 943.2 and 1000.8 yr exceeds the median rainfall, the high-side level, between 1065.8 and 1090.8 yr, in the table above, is 0.23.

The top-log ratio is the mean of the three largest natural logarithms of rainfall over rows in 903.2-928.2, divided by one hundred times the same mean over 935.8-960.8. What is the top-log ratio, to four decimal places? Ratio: 0.0105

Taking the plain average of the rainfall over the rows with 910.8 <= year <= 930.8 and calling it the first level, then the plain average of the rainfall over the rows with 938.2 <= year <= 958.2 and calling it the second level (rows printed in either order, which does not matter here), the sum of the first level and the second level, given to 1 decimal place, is 11.1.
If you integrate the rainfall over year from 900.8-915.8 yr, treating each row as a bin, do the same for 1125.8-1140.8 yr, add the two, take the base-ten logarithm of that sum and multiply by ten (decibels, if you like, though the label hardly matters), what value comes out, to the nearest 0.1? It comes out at 22.2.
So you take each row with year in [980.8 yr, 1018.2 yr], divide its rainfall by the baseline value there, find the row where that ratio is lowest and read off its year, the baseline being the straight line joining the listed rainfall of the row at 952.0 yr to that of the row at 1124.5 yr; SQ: 1017.0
